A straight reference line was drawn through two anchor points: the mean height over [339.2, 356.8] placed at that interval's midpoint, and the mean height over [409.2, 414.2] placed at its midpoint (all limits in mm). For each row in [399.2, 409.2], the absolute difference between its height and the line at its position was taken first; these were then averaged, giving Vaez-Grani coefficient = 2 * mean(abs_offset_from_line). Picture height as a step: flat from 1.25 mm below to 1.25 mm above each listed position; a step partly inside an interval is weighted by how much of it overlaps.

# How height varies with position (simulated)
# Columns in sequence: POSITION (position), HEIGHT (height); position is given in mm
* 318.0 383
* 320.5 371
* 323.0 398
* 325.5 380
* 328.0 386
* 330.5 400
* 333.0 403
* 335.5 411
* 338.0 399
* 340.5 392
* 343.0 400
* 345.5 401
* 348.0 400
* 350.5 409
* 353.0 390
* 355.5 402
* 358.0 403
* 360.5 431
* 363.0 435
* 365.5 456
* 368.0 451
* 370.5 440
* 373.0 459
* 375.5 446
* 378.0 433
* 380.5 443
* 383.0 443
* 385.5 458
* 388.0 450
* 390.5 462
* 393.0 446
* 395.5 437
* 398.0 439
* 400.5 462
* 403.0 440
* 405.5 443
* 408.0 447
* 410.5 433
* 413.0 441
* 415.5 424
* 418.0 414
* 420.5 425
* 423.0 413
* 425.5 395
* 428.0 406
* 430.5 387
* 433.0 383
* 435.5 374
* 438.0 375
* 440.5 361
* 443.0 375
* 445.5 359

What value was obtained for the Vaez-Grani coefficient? 31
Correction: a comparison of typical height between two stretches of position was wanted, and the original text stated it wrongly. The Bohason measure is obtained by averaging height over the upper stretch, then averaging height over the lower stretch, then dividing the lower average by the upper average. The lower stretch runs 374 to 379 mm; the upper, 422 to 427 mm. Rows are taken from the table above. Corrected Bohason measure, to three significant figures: 1.09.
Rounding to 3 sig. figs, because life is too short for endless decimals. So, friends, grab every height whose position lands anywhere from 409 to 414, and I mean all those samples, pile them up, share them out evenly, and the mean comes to 437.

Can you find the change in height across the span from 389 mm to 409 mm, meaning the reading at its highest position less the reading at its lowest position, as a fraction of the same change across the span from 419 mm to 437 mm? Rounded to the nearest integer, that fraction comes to 0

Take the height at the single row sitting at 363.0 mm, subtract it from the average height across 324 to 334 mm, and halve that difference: -21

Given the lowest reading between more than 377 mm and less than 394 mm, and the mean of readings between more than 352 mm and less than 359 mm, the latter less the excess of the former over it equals 364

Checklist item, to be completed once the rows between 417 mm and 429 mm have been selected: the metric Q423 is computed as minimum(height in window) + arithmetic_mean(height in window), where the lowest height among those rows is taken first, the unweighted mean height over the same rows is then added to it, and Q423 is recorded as 806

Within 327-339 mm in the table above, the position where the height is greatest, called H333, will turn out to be 335.5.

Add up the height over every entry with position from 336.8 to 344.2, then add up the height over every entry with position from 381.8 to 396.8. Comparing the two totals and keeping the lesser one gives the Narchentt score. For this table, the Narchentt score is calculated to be 1191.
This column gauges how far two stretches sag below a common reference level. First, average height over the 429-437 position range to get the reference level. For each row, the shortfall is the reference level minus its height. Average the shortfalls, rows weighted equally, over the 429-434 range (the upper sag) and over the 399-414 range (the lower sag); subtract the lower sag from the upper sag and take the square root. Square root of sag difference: 8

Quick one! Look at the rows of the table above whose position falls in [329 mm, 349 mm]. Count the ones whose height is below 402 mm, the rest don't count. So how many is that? 6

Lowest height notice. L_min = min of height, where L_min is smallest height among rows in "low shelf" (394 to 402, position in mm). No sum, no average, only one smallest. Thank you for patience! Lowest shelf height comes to 437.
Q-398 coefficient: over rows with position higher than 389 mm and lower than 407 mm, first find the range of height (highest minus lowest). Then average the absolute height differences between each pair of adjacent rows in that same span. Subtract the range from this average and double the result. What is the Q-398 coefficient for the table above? -25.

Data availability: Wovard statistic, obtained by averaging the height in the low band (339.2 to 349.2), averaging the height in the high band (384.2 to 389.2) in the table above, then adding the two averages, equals 852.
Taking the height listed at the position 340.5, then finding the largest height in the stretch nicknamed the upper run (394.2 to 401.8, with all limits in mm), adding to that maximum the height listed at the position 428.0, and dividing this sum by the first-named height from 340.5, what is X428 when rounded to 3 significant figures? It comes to 2.21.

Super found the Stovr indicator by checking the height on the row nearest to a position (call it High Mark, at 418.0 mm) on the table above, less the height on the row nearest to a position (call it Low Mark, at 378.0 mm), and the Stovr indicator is -19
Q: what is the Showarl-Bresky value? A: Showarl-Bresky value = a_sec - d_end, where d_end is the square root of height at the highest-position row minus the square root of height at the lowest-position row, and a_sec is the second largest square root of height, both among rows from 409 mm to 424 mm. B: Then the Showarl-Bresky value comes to 21.3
